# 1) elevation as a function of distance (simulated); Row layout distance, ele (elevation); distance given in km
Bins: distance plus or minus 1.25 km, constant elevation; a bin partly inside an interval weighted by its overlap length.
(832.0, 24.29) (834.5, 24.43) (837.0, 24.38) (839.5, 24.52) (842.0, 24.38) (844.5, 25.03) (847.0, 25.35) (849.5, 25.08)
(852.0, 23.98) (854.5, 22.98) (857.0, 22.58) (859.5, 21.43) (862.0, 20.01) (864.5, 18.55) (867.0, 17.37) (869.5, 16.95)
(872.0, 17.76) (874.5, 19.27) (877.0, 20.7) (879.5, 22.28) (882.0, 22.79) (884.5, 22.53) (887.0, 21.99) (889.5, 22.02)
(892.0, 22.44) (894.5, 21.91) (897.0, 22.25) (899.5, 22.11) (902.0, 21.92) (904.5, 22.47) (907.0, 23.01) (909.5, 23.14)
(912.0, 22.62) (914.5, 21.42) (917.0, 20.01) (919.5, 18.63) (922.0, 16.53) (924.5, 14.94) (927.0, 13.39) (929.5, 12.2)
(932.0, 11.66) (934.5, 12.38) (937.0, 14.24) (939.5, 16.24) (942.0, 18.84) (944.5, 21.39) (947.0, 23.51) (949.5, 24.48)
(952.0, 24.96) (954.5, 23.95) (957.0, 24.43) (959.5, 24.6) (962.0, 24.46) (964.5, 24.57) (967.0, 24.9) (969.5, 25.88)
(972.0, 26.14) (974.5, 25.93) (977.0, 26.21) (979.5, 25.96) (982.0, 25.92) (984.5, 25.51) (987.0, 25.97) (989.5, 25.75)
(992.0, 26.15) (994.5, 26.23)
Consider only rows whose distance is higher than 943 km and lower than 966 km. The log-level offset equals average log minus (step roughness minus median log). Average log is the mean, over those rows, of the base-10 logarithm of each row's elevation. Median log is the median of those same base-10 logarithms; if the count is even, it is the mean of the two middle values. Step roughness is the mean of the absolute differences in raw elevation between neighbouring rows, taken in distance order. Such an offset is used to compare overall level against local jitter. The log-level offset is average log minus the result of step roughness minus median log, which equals 2.1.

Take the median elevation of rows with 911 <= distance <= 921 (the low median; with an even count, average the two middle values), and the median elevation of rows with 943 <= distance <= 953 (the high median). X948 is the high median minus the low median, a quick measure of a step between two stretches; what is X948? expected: 3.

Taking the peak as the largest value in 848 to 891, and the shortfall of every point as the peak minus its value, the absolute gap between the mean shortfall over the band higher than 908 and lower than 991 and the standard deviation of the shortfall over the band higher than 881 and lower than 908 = 3.2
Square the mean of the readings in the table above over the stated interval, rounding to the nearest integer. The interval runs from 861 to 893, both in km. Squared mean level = 414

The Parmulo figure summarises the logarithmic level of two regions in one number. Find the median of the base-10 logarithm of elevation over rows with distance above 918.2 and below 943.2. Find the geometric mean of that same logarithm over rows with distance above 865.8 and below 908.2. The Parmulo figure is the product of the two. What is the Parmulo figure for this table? 1.54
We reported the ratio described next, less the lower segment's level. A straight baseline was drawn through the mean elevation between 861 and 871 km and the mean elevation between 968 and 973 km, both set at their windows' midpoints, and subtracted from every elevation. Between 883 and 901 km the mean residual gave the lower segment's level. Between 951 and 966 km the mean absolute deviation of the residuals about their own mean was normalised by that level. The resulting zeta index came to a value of -1.9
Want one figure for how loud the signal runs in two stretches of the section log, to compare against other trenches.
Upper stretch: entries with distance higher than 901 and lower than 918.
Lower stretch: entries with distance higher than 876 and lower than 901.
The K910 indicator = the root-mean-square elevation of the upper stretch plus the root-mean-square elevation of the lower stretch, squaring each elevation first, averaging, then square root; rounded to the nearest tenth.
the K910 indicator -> 44.2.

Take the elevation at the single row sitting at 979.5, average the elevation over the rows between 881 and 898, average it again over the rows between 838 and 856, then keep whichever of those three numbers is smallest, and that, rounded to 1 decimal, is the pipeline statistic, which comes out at 22.3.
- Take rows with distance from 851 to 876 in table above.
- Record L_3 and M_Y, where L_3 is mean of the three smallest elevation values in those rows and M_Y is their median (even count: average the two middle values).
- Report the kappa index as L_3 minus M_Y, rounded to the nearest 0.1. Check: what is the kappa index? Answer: -2.3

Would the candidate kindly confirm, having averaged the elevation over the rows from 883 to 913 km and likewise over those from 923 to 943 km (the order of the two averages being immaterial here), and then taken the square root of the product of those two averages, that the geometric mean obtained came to 17.8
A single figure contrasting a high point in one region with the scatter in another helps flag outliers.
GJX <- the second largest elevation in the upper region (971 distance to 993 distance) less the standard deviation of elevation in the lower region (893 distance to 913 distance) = 25.7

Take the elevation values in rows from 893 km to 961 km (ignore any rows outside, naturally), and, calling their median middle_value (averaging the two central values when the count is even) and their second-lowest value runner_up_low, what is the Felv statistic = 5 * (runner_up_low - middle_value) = -49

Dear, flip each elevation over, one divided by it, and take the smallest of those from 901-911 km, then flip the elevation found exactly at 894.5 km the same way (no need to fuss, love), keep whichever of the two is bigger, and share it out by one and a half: 0.0304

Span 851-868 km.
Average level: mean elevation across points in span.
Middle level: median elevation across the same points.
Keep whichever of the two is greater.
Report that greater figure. 21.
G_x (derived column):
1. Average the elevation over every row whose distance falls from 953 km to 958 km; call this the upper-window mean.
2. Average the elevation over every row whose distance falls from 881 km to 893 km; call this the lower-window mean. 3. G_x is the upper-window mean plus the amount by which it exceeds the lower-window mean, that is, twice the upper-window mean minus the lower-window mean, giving 26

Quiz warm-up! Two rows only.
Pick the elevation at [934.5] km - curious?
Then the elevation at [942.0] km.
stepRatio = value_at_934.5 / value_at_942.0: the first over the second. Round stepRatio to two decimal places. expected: 0.66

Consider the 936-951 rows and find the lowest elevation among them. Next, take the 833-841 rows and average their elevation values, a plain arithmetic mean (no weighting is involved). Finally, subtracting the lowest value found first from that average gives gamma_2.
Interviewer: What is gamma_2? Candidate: 10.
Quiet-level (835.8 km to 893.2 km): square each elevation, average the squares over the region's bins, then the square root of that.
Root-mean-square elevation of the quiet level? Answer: 22.1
